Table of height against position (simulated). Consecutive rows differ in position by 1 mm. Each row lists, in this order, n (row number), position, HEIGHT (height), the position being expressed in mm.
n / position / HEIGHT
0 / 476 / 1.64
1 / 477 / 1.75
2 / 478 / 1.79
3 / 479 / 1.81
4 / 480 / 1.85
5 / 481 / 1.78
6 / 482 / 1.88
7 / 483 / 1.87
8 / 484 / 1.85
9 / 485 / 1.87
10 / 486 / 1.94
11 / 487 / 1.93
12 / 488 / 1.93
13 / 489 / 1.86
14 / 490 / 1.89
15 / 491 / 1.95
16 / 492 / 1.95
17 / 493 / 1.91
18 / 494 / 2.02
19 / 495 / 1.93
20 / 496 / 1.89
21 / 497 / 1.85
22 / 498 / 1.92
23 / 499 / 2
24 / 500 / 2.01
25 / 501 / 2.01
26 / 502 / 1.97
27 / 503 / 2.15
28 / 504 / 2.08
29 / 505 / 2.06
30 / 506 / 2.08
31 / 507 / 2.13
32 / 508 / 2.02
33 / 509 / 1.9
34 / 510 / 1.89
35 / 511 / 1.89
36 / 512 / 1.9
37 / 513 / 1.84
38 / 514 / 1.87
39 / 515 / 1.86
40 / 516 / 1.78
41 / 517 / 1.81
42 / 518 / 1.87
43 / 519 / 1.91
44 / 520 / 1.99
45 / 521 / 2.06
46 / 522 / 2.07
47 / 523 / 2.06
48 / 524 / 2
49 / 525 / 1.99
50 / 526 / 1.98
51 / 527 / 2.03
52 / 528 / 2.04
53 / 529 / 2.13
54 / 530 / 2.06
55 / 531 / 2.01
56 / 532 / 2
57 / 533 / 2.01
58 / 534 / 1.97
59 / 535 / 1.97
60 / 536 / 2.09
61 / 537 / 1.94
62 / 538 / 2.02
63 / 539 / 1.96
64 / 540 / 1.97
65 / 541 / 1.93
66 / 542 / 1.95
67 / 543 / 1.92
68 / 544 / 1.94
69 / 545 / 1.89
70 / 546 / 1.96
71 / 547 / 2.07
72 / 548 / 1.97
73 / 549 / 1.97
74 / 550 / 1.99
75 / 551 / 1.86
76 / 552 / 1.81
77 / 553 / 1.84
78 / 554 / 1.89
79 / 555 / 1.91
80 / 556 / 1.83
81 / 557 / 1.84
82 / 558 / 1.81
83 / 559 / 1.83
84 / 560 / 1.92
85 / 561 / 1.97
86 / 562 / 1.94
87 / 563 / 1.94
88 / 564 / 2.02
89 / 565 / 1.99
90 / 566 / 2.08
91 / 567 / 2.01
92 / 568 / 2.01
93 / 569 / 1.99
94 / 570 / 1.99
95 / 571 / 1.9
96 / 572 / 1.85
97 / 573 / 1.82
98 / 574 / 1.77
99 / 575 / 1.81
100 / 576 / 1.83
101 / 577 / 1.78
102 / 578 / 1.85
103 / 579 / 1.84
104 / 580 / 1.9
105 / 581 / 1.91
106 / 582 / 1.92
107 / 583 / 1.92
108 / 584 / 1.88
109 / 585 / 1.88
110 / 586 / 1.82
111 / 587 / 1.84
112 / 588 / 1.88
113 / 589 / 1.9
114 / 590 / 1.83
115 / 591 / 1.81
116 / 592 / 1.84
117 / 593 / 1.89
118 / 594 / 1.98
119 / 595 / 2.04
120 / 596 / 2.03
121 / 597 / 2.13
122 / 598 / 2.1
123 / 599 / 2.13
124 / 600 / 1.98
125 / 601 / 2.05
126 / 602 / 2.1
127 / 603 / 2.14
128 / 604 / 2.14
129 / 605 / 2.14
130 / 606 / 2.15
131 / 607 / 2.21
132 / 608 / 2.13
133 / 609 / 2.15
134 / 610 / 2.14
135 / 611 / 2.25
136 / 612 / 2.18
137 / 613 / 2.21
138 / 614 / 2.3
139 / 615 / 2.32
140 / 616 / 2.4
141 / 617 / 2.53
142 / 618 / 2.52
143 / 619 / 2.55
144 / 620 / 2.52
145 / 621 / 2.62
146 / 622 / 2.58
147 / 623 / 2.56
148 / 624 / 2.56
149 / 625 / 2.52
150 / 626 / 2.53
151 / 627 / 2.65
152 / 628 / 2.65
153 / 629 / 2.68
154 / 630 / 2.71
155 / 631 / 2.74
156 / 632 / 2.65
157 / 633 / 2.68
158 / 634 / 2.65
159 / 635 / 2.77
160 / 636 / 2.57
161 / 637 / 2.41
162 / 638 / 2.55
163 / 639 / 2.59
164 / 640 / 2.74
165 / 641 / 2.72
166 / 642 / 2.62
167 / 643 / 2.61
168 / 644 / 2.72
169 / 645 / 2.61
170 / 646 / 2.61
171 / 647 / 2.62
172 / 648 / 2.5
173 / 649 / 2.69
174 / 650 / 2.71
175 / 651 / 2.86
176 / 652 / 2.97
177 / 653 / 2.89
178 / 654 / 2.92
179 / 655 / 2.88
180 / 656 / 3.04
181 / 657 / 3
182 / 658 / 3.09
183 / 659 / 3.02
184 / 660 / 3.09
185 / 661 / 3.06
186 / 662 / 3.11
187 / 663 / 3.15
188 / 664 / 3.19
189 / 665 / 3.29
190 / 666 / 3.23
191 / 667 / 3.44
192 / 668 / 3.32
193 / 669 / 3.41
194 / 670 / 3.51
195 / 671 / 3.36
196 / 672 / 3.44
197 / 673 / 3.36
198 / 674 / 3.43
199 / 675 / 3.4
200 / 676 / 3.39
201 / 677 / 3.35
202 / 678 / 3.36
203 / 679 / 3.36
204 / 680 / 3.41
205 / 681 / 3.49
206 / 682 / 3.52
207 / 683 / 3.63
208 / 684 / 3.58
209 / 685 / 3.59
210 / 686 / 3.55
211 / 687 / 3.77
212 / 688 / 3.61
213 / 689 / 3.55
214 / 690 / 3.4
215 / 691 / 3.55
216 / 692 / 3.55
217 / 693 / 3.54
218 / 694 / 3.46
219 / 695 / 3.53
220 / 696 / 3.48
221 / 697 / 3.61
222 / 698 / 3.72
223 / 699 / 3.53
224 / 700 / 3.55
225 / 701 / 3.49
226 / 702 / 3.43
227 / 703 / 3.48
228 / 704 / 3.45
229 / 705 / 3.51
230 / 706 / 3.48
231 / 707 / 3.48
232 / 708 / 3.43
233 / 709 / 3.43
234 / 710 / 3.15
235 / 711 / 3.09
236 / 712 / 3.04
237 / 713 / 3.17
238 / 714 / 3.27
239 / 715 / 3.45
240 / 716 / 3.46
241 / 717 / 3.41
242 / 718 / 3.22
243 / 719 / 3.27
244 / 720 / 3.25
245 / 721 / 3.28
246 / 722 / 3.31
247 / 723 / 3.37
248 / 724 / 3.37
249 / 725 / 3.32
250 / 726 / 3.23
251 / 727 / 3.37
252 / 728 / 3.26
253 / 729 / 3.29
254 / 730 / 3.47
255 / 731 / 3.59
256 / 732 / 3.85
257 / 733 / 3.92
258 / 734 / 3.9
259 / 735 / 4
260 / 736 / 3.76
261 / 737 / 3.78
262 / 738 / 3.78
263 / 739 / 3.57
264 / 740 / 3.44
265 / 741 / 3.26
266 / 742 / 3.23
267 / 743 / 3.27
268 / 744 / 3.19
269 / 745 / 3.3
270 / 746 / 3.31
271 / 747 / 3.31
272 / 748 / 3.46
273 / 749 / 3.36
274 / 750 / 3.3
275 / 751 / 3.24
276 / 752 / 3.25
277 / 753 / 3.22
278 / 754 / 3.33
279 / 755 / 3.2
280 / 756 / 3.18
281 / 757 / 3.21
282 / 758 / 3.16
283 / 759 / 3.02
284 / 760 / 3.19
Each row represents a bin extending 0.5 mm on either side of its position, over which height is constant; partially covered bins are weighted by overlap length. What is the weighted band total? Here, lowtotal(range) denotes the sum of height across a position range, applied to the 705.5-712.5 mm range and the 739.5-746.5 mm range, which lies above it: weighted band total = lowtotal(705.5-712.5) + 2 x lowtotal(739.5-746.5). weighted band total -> 69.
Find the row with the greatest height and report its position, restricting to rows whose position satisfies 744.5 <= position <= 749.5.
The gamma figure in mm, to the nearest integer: 748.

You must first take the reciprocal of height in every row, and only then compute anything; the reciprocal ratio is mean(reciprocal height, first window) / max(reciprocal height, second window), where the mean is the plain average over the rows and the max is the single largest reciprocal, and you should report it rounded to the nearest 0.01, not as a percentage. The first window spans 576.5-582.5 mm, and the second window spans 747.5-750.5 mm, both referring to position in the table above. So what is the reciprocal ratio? 1.77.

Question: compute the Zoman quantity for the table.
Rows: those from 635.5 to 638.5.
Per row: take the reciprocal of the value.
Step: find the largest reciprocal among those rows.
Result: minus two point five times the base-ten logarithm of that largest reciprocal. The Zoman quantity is 1.0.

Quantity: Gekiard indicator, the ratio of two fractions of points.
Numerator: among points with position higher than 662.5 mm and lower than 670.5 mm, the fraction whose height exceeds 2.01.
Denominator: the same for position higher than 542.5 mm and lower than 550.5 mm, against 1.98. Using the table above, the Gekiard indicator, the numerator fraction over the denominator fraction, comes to 4.0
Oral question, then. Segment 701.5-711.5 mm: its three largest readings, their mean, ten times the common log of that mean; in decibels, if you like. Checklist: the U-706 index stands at 5.4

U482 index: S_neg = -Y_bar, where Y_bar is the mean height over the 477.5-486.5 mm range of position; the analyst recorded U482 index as -1.8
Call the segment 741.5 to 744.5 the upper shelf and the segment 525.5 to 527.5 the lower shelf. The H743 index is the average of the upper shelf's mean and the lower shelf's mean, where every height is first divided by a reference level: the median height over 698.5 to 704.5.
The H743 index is 0.75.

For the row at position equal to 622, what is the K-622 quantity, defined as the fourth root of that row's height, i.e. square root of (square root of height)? 1.27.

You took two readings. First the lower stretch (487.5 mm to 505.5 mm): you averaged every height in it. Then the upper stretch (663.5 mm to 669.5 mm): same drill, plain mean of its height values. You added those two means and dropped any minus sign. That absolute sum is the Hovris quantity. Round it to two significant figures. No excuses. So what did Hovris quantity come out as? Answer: 5.3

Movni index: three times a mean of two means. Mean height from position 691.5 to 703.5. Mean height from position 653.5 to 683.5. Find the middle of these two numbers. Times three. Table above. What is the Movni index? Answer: 10.2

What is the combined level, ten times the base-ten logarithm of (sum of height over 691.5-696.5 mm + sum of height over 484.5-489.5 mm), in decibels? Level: 14.3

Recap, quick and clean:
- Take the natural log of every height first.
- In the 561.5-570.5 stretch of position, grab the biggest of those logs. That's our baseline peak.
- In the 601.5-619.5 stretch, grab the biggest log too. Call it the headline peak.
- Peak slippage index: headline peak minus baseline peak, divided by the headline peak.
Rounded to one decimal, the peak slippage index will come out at 0.2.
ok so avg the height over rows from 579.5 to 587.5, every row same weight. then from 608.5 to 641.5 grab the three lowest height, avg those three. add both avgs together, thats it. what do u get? 4.0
